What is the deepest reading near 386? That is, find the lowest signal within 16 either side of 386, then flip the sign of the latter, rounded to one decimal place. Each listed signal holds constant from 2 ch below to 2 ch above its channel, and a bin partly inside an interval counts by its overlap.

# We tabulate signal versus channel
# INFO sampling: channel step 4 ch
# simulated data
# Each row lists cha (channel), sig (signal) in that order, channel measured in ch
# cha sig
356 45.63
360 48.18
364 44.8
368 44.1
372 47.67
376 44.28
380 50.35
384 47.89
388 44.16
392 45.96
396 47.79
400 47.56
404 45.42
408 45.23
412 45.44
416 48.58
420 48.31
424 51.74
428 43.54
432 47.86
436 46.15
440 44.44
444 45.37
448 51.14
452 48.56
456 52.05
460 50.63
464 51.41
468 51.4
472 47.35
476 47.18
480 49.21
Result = -44.2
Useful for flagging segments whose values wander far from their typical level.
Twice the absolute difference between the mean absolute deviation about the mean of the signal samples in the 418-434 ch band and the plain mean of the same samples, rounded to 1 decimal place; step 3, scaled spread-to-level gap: 91.4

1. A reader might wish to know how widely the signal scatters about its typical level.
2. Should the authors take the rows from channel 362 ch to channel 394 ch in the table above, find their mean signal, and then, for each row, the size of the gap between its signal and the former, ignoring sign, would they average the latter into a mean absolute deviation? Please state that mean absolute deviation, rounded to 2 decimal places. 1.86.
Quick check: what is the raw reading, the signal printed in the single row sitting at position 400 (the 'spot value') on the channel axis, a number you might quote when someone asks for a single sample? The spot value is 47.56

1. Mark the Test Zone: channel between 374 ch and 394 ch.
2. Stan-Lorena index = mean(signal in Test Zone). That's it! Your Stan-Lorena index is 46.5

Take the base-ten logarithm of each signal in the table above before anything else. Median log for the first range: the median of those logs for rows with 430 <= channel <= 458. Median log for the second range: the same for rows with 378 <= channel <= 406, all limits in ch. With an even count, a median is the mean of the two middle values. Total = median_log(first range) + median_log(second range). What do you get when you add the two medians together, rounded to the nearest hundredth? 3.36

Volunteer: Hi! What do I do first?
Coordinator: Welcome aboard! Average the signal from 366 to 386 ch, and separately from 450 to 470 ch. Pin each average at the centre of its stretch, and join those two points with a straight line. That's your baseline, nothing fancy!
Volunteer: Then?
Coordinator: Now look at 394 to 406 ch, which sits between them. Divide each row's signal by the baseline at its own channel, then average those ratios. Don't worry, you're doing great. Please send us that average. 0.98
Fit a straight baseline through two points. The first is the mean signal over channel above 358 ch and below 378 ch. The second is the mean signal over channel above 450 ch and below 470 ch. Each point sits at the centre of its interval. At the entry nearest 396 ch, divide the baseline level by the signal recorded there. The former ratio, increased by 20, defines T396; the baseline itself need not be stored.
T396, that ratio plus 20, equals 21.0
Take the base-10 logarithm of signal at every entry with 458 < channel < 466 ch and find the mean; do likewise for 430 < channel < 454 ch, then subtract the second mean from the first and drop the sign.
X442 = 0.034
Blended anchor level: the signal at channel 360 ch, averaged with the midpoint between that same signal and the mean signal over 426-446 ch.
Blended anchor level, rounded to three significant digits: 47.5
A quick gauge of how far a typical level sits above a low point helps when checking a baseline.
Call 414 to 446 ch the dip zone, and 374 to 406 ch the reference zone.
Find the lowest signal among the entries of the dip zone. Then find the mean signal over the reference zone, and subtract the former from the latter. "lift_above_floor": 3.1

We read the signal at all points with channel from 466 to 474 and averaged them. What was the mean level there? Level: 49.4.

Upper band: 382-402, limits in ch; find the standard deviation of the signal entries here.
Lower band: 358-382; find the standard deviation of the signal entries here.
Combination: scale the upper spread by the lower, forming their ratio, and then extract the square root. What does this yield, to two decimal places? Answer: 0.79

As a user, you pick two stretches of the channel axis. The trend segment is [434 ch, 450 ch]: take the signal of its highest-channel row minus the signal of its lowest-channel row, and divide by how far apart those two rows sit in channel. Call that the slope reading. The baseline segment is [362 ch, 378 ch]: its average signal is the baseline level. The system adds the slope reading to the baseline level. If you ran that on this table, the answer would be 45.6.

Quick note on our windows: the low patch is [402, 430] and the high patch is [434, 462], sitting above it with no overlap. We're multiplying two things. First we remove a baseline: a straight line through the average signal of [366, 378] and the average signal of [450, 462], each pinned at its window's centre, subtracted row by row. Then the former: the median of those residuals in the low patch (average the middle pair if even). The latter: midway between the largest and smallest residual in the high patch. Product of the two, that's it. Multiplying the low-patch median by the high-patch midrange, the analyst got 3.1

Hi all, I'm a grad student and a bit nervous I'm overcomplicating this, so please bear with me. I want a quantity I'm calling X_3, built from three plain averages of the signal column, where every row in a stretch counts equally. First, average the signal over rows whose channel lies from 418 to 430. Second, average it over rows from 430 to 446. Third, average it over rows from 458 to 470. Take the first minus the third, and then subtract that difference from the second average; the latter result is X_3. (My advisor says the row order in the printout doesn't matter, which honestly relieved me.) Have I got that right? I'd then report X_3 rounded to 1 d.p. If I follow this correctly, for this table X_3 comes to 49.2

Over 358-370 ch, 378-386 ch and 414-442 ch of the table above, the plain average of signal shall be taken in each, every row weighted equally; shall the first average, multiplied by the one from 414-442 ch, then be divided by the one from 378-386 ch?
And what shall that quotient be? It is 44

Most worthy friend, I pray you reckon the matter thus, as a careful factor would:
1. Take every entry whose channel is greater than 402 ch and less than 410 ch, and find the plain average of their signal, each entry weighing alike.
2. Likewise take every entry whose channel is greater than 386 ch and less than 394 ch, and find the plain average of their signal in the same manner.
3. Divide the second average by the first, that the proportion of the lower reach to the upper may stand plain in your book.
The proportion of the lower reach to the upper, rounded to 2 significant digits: 0.99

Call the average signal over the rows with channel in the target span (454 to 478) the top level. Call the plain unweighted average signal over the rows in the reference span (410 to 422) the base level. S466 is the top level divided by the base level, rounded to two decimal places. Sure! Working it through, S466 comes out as 1.05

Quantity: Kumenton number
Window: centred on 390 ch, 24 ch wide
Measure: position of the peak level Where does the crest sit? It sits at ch 380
